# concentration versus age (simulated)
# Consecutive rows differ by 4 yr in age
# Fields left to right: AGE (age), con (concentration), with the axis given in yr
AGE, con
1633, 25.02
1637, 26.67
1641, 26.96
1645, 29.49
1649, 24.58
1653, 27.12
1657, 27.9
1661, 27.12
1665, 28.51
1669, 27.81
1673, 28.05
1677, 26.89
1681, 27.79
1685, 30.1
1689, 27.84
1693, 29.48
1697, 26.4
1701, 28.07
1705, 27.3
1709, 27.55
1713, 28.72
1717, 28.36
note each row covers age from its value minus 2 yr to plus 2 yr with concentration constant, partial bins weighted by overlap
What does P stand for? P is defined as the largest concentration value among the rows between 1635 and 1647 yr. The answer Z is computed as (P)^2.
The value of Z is 870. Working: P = 29.49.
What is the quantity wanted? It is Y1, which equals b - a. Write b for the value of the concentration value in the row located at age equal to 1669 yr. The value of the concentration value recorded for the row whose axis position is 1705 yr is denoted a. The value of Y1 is 0.5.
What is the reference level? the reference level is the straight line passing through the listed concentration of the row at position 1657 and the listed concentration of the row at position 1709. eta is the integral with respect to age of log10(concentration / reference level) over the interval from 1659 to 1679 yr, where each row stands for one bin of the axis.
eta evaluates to -0.05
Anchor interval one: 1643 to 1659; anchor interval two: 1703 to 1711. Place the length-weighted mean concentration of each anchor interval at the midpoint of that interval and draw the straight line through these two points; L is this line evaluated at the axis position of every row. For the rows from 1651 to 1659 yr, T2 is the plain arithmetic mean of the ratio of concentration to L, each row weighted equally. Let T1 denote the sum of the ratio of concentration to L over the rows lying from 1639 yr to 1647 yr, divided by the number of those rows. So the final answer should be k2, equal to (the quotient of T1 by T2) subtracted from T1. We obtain 0.01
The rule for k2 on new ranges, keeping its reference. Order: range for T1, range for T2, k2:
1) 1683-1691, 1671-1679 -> 0.01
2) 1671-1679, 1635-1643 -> -0.02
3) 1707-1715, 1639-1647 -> 0.04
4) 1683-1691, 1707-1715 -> 0.03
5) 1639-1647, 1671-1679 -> 0.00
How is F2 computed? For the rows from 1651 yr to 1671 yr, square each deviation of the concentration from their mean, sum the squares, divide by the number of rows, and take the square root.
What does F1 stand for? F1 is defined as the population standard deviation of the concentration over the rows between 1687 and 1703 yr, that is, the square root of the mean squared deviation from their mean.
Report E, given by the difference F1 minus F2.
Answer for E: 0.6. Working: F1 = 1.09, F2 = 0.5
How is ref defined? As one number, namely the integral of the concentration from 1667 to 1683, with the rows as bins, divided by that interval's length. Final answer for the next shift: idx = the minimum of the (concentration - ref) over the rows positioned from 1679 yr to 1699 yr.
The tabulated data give -1.2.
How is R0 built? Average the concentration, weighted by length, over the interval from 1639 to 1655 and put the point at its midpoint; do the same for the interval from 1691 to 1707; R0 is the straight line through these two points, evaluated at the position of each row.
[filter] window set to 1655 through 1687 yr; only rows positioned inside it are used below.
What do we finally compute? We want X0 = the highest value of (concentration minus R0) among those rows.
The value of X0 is 2.5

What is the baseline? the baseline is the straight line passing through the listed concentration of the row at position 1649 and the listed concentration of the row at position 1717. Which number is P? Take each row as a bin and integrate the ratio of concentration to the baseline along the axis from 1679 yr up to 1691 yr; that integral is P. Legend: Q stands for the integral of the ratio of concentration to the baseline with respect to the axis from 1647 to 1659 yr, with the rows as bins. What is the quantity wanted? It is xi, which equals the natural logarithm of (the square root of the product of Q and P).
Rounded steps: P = 12.9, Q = 12.83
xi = 2.55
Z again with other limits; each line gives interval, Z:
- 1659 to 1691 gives 906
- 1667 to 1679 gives 787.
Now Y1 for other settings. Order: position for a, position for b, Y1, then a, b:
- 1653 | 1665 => 1.4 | 27.12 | 28.51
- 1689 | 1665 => 0.7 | 27.84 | 28.51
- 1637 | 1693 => 2.8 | 26.67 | 29.48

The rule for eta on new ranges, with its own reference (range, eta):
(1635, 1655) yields -0.34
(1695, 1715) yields 0.01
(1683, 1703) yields 0.21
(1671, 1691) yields 0.12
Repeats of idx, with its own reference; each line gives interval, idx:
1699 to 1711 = -0.3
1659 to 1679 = -0.7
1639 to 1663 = -3.1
